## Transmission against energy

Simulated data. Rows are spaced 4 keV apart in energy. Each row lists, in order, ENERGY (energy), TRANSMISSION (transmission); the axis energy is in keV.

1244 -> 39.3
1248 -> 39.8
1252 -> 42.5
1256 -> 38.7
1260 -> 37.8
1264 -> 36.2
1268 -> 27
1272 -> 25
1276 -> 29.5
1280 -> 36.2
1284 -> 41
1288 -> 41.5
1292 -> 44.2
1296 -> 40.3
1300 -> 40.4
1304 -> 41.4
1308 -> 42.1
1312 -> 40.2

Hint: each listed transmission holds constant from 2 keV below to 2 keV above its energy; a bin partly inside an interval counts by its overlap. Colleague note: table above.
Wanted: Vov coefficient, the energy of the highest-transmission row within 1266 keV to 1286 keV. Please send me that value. 1284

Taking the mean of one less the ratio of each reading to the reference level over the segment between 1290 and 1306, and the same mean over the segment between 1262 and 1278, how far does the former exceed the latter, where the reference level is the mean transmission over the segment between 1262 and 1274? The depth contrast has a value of -0.41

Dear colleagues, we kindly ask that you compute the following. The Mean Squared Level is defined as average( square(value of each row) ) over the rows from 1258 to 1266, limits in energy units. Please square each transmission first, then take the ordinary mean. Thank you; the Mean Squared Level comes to 1370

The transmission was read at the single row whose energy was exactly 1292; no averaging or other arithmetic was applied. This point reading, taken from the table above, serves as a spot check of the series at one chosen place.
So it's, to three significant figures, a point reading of 44.2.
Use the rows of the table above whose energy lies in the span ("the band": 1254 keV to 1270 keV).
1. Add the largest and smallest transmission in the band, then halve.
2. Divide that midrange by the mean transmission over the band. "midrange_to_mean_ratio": 0.94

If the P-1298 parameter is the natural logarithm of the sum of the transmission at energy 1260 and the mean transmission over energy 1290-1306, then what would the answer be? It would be 4.37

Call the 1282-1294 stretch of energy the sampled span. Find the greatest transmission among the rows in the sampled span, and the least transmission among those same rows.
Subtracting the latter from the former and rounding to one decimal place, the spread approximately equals 3.2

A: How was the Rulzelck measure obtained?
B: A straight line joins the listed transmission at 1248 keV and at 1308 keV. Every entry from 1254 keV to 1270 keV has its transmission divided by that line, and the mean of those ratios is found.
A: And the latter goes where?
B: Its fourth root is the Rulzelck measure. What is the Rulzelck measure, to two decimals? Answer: 0.96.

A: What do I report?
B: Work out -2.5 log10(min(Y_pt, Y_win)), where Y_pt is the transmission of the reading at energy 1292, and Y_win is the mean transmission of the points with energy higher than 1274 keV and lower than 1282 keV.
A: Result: -3.79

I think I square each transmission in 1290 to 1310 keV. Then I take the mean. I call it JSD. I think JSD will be 1739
